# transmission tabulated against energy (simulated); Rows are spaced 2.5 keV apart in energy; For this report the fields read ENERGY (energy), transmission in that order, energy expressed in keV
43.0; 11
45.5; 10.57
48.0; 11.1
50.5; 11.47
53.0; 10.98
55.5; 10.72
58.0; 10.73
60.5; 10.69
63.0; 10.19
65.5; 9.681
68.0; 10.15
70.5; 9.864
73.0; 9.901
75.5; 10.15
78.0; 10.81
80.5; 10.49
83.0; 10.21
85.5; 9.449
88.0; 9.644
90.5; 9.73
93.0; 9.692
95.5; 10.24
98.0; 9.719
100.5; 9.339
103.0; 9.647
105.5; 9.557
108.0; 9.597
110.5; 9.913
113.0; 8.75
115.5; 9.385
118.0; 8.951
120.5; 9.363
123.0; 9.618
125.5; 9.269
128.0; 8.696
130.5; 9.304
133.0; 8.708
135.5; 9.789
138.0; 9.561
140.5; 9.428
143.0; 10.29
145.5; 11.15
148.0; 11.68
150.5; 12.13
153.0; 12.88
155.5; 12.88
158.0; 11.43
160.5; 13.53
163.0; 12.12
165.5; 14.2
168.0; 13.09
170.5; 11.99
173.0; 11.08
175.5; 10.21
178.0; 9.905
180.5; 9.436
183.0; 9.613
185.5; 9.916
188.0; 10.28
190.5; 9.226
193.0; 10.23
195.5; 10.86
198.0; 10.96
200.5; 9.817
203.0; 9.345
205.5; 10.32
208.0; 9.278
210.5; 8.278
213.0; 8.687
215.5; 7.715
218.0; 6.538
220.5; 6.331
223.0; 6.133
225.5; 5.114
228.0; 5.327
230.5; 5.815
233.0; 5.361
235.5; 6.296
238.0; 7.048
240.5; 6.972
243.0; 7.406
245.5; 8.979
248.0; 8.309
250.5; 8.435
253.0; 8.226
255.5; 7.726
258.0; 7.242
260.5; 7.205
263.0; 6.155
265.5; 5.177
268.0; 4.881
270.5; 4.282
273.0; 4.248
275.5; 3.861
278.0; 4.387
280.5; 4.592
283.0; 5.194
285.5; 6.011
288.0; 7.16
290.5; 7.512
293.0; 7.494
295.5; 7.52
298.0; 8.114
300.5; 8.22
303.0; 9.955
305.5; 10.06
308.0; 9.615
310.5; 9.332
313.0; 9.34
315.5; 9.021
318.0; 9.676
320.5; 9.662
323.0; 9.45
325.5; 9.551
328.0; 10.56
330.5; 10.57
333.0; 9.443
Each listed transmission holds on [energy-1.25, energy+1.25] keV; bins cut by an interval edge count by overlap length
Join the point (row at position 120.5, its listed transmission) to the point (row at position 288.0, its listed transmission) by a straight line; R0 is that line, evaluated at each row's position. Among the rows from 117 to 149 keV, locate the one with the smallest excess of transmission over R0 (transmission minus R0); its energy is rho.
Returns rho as 128.0 keV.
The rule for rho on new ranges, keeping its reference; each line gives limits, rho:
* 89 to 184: 113.0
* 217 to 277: 275.5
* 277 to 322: 278.0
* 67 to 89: 85.5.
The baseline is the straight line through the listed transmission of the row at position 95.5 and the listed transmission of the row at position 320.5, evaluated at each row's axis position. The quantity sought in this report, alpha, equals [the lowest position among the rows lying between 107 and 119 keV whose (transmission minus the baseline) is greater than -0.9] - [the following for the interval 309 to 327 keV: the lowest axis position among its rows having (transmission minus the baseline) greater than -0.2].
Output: -210.0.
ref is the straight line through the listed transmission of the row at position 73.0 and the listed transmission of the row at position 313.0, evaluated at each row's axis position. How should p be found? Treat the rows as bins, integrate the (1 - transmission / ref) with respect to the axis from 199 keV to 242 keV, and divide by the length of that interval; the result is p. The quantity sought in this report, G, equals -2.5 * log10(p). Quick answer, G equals 2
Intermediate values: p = 0.23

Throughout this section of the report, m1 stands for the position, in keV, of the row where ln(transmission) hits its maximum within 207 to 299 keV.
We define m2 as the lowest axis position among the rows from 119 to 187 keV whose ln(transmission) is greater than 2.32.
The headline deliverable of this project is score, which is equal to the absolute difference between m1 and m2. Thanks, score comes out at 65.0 keV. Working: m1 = 208.0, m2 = 143.0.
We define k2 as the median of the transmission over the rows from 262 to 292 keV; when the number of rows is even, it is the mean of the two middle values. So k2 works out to 5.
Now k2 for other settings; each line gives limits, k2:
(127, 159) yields 10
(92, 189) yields 10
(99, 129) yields 9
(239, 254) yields 8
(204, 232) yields 7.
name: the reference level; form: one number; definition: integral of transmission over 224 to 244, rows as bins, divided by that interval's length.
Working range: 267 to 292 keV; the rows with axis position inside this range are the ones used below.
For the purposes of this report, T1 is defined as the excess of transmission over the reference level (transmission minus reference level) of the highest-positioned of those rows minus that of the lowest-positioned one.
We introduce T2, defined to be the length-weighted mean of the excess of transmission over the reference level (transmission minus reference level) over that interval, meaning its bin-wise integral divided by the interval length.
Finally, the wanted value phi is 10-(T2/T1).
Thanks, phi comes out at 10.3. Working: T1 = 2.6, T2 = -0.91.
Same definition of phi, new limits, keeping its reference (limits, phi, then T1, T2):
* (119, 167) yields 9.0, 4.8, 4.69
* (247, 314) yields 9.1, 1.0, 0.88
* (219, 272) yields 10.2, -2.0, 0.43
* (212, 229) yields 10.1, -3.4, 0.38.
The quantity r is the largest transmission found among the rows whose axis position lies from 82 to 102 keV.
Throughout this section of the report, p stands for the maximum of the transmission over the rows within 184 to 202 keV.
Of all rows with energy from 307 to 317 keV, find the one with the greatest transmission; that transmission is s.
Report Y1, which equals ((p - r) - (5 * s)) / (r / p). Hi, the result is -51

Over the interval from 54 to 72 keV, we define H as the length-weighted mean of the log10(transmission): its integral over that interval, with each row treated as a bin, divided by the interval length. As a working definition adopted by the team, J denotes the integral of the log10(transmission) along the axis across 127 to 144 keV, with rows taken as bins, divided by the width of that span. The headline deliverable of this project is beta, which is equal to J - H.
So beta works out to -0.04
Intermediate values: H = 1.01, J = 0.97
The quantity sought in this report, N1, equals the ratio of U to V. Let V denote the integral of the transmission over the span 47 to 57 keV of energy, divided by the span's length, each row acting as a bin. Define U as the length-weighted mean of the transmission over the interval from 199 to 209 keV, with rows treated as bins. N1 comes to 0.9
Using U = 9.7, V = 11.1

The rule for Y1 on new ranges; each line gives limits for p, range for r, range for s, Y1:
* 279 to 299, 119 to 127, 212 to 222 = -38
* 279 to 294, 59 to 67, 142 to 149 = -43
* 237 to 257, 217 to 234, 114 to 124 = -63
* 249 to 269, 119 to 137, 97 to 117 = -44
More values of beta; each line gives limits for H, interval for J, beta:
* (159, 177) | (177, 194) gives -0.10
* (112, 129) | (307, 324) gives 0.01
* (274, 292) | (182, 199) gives 0.27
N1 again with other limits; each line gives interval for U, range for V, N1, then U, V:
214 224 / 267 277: 1.6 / 6.7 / 4.3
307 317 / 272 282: 2.2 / 9.3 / 4.3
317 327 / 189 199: 0.9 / 9.6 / 10.3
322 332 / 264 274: 2.1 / 10.0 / 4.7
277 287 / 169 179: 0.5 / 5.1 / 10.9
